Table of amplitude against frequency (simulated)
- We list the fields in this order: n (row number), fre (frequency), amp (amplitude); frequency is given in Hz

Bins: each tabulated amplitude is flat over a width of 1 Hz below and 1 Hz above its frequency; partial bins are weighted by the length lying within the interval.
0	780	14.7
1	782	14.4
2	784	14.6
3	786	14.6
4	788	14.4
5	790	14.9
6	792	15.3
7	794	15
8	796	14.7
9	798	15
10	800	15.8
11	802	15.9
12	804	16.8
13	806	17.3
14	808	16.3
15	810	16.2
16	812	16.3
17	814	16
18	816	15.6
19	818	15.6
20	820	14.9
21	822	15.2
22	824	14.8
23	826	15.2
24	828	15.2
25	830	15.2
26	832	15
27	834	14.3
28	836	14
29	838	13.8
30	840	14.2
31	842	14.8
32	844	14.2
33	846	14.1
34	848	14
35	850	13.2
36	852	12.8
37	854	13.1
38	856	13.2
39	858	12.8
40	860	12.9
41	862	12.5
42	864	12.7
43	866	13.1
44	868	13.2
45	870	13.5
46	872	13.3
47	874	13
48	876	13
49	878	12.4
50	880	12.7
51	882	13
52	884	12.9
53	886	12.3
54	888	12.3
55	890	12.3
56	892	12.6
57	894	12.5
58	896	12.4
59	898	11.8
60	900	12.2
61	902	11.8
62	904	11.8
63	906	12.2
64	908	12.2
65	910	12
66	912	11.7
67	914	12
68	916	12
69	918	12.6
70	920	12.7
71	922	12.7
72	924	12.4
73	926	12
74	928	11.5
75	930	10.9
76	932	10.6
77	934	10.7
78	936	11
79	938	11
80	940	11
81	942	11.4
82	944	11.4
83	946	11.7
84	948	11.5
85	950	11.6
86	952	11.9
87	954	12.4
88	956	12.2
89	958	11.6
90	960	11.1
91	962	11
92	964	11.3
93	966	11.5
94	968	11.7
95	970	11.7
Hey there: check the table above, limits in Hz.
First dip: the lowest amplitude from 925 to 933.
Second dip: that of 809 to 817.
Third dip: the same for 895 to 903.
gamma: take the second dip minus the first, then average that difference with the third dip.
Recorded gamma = 8.4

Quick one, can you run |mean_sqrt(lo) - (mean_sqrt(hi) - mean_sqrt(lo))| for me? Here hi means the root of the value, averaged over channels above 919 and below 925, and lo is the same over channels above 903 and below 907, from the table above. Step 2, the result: 3.38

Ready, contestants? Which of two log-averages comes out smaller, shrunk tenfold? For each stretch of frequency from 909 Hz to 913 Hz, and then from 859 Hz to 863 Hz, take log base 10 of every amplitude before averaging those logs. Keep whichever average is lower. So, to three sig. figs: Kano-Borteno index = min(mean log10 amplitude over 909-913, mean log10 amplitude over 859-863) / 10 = 0.107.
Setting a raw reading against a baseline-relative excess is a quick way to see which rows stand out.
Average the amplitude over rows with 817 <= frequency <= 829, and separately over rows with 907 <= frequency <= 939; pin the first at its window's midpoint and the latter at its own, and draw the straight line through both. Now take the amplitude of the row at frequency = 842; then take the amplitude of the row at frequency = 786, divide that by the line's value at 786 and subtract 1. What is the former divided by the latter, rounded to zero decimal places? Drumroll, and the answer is -134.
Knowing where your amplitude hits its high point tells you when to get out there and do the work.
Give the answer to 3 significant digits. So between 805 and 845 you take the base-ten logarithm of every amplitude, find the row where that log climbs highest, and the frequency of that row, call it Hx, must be 806 Hz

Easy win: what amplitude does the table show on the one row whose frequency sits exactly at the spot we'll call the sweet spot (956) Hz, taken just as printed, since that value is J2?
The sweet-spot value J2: 12.2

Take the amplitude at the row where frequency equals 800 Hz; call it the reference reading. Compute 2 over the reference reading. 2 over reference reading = 0.127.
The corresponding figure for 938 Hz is 0.182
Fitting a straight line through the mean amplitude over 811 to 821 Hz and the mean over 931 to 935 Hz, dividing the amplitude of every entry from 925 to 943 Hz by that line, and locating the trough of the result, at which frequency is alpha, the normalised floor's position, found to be 932 Hz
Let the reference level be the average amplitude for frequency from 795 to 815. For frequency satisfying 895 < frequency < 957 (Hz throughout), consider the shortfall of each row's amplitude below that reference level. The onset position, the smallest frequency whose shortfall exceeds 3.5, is 896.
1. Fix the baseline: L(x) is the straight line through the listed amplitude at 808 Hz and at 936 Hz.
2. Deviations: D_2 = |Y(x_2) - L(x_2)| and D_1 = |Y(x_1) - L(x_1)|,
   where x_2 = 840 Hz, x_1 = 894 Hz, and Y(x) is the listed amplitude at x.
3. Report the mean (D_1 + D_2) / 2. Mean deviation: 0.51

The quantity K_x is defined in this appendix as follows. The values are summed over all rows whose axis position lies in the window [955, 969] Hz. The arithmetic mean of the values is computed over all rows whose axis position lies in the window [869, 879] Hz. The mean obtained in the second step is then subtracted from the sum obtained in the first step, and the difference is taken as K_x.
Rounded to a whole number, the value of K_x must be 67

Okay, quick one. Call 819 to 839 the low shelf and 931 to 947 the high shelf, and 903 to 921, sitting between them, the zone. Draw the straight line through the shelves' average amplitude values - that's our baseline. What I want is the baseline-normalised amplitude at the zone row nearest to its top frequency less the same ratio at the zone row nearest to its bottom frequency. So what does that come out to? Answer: 0.12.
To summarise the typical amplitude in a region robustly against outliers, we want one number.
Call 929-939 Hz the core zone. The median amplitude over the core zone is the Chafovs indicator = 10.9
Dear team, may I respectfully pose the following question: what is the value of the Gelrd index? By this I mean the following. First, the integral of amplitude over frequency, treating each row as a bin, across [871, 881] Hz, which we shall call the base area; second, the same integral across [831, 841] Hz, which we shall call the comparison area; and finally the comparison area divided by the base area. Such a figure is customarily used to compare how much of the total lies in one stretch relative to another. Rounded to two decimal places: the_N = 1.11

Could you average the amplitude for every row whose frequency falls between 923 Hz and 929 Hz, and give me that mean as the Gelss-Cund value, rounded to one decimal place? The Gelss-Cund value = 12.0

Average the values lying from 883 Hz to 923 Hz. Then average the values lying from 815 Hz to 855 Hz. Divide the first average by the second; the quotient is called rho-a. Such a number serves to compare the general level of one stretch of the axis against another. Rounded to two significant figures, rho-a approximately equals 0.85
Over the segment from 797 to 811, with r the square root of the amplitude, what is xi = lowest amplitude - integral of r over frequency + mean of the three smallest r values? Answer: -37.4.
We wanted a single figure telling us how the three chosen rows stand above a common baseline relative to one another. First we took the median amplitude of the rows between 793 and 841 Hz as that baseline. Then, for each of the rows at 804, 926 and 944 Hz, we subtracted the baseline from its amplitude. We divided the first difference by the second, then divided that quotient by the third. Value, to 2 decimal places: 0.13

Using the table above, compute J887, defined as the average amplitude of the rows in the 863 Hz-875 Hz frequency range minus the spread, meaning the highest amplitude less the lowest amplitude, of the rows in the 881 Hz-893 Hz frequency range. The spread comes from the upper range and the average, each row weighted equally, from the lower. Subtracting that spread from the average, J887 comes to 12.4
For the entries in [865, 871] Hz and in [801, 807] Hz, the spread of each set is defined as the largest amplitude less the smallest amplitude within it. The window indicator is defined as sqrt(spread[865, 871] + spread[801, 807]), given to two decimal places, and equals 1.34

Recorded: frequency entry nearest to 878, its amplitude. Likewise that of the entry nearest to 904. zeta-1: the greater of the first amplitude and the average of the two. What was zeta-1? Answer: 12.4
